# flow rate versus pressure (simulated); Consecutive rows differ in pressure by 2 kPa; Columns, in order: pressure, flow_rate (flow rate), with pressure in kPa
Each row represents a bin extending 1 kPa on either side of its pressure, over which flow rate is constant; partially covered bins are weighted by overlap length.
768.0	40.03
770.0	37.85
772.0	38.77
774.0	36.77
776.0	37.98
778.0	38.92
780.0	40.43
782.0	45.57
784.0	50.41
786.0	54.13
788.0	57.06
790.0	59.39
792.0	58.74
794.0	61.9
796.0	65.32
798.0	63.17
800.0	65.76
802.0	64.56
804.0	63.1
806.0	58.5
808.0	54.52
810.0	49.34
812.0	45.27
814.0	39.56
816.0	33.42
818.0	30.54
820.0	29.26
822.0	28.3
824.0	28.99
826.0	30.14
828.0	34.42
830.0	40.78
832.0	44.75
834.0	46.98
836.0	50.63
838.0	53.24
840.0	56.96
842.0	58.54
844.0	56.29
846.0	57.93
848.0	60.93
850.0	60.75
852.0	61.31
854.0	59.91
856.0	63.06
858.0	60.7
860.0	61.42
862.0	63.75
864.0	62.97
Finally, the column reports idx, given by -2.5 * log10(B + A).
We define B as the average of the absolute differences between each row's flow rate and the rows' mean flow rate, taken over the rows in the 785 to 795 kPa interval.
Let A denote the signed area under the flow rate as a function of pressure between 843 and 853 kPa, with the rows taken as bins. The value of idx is -6.94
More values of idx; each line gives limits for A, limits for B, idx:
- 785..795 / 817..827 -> -6.91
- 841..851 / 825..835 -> -6.94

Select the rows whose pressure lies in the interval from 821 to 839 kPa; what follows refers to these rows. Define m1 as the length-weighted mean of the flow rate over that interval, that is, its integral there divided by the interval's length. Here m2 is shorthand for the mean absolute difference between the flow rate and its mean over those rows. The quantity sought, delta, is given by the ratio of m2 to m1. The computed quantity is 0.21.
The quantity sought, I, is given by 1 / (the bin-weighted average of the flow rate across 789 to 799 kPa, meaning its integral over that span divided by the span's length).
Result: 0.0162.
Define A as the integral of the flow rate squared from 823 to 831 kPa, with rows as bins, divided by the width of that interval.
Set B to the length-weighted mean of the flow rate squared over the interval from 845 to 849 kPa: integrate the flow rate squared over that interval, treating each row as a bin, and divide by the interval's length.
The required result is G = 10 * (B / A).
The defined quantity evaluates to 31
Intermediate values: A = 1149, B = 3534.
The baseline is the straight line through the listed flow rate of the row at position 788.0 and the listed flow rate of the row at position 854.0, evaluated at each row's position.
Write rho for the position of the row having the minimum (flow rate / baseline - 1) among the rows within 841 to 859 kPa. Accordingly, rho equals 844.0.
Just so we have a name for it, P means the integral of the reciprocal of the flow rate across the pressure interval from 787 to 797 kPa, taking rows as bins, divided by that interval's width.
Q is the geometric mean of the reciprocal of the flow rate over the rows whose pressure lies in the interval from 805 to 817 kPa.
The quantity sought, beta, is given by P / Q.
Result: 0.76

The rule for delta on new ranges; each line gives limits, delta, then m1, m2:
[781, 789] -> 0.07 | 52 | 4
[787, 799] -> 0.04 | 61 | 3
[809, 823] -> 0.19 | 37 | 7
